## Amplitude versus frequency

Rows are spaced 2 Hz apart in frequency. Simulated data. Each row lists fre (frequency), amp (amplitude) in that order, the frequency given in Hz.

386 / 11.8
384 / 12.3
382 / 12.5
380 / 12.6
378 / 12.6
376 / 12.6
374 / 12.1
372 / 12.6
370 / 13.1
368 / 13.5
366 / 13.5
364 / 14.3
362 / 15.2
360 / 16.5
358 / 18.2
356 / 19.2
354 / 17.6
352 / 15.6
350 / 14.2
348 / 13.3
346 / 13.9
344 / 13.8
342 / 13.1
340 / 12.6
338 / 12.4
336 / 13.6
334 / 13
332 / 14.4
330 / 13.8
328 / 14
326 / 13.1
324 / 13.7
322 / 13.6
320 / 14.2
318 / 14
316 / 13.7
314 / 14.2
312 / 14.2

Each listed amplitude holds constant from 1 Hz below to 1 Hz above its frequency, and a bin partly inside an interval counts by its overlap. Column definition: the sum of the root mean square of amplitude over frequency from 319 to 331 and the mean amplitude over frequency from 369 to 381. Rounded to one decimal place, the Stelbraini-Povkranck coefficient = 26.3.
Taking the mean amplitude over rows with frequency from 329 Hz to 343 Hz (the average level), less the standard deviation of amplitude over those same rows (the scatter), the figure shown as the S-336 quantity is 12.6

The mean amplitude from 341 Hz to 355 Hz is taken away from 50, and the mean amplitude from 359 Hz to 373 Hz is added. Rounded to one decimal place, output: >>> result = 49.6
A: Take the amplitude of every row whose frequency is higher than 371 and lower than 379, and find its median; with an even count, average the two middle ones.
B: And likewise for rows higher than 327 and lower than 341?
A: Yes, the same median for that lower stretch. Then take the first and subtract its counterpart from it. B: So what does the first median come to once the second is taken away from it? -1.0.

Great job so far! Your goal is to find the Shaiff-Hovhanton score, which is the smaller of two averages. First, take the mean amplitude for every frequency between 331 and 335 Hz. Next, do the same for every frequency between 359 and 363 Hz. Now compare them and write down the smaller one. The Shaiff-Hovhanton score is 13.7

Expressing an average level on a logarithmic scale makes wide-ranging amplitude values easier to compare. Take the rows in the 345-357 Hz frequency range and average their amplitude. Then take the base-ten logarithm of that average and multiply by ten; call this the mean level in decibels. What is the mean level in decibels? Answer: 11.9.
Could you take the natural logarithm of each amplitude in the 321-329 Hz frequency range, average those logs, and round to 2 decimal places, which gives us 2.61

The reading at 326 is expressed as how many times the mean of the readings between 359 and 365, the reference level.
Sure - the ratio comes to 0.85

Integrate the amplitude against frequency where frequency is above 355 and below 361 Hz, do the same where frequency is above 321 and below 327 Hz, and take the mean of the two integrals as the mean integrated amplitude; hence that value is 94.3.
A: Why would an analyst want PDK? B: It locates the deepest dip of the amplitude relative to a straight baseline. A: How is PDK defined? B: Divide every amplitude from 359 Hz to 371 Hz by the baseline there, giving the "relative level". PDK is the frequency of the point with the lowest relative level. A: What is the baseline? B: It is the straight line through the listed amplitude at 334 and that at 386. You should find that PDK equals 370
